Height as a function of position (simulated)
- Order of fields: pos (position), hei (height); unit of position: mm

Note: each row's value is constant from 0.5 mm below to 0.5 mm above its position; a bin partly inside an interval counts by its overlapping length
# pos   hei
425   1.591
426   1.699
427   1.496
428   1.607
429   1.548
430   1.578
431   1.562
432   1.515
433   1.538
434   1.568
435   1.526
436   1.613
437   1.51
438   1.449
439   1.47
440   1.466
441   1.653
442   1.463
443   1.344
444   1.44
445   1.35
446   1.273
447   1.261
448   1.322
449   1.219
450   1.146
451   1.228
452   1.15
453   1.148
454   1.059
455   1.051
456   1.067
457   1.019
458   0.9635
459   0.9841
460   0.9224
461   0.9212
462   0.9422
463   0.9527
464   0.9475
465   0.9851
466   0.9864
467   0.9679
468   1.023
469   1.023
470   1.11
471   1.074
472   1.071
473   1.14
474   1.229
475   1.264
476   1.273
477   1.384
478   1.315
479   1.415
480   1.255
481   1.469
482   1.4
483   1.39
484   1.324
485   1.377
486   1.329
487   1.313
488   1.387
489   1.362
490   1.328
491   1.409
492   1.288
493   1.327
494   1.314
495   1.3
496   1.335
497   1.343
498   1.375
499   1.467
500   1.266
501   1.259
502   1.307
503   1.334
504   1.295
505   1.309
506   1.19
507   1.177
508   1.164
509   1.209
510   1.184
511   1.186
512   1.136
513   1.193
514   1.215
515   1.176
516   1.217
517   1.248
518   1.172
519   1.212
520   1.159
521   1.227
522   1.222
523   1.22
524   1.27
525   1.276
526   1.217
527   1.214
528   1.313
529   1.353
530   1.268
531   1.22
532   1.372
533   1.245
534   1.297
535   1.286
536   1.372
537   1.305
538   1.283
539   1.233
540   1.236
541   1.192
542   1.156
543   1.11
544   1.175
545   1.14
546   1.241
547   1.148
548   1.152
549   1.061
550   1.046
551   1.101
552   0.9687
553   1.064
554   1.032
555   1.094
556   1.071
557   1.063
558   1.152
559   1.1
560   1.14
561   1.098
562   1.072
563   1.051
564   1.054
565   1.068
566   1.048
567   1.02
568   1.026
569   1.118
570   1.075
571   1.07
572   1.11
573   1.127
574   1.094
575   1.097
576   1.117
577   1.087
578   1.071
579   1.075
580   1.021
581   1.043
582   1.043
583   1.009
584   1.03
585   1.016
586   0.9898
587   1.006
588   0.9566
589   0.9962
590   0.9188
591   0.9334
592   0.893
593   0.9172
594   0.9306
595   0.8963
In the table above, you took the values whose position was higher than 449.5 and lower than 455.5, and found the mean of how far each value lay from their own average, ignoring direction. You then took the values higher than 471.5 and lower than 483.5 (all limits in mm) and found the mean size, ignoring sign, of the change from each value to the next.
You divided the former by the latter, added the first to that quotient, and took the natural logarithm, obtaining -0.4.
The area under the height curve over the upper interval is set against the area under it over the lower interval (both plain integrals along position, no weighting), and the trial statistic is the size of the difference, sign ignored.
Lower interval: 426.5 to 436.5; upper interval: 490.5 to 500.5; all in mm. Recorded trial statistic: 2.1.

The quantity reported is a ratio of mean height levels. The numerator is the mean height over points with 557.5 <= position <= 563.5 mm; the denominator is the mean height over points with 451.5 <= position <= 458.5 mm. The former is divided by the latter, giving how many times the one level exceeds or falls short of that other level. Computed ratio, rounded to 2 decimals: 1.03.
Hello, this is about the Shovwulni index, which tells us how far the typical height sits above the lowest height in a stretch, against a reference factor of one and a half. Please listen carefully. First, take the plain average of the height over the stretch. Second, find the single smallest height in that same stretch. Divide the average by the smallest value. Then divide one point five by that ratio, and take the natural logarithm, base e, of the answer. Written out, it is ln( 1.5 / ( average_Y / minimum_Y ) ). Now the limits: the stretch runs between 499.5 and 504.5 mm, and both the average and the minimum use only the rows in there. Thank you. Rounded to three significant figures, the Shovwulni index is 0.379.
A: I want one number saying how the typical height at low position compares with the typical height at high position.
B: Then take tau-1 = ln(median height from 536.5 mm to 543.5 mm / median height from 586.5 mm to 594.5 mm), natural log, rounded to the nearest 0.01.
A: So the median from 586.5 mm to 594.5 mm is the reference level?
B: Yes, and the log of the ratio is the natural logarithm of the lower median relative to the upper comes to 0.28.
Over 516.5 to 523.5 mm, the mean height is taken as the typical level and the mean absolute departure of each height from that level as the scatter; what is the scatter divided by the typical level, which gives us 0.020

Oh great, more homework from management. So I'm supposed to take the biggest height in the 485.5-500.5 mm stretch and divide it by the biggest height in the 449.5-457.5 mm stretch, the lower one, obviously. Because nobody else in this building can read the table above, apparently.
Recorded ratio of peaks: 1.19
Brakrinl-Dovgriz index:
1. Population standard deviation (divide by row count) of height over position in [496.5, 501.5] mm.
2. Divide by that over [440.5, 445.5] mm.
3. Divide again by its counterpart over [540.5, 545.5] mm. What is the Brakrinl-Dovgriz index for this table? 24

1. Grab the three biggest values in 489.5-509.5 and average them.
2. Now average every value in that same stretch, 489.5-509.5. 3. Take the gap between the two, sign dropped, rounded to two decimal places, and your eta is 0.12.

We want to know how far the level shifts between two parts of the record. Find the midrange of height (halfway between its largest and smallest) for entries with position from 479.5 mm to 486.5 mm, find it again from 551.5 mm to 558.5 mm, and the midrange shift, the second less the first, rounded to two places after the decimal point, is -0.30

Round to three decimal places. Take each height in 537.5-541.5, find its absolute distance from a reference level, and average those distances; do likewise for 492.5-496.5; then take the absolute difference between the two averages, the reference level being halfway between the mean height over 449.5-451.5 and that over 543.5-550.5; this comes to 0.083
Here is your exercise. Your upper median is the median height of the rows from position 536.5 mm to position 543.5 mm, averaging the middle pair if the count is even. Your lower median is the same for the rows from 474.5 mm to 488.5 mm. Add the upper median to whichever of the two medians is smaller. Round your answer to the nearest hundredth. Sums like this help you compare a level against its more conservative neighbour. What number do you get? 2.47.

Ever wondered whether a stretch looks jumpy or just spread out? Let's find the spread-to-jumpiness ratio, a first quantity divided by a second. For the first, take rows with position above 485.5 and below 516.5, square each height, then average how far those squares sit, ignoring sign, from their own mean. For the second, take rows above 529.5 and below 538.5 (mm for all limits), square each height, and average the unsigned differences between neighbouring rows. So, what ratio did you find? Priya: 1.0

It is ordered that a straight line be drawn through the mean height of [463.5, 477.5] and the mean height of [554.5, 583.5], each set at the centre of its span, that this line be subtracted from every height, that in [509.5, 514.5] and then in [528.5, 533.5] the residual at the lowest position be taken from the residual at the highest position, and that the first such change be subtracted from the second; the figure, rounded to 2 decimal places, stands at -0.14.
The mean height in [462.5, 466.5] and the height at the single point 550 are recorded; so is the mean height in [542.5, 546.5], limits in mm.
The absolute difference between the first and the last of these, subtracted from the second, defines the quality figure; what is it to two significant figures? 0.85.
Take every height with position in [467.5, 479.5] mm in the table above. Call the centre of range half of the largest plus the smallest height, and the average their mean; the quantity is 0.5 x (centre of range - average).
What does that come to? 0.013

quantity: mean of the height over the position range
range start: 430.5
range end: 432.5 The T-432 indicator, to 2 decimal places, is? 1.54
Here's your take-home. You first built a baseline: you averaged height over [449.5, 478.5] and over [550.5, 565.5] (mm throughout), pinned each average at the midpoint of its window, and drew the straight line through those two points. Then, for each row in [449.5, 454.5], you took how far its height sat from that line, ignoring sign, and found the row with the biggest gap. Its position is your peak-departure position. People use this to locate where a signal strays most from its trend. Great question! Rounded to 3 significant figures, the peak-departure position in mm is 451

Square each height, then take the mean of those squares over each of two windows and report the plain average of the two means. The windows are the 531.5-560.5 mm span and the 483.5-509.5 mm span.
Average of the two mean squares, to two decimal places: 1.55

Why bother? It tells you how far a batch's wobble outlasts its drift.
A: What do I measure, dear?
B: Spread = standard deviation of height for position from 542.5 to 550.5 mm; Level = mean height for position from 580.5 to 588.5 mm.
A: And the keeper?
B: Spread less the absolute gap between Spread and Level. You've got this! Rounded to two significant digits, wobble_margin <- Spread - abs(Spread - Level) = -0.89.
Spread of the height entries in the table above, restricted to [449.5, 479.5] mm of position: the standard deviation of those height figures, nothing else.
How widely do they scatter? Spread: 0.14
